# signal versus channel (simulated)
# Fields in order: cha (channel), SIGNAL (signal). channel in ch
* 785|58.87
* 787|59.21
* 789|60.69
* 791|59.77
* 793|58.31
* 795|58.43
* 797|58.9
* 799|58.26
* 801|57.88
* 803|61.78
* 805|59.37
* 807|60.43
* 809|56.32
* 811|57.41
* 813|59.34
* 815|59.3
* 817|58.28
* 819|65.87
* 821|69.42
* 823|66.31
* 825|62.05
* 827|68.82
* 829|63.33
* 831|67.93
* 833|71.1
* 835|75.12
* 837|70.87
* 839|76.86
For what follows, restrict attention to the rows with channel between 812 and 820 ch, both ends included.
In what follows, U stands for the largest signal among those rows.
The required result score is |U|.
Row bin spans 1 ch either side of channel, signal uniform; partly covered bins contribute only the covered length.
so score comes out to 66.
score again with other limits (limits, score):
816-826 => 69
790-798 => 60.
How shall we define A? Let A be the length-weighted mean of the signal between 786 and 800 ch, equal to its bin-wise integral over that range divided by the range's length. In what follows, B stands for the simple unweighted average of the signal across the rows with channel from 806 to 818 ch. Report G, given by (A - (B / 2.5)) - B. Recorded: -23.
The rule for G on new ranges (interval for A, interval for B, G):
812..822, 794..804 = -20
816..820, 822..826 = -28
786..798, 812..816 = -24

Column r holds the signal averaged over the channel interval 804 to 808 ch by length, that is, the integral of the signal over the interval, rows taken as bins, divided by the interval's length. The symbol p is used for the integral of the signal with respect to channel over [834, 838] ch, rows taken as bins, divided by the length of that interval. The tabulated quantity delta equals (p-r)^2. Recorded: 171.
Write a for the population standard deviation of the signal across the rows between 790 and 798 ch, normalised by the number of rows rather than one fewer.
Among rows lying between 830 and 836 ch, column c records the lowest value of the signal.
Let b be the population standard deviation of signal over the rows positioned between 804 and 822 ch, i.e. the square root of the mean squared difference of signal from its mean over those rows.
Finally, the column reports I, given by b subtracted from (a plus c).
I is 65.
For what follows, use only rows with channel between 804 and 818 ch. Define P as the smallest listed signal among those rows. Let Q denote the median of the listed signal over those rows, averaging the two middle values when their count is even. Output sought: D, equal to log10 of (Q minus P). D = 0.47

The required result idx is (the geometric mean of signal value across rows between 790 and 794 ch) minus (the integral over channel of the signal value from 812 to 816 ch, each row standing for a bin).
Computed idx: -178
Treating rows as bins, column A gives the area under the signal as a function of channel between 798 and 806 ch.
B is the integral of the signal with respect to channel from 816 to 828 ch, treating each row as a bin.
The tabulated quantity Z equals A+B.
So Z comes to 1256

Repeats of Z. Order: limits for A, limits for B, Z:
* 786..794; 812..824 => 1233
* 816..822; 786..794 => 863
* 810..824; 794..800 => 1223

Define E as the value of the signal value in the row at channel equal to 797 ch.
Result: 58.9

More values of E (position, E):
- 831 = 67.93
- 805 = 59.37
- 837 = 70.87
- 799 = 58.26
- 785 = 58.87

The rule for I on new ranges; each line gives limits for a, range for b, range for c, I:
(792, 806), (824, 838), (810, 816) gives 54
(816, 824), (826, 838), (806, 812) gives 57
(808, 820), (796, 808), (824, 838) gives 64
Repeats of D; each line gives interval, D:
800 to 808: 0.31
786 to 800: -0.19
